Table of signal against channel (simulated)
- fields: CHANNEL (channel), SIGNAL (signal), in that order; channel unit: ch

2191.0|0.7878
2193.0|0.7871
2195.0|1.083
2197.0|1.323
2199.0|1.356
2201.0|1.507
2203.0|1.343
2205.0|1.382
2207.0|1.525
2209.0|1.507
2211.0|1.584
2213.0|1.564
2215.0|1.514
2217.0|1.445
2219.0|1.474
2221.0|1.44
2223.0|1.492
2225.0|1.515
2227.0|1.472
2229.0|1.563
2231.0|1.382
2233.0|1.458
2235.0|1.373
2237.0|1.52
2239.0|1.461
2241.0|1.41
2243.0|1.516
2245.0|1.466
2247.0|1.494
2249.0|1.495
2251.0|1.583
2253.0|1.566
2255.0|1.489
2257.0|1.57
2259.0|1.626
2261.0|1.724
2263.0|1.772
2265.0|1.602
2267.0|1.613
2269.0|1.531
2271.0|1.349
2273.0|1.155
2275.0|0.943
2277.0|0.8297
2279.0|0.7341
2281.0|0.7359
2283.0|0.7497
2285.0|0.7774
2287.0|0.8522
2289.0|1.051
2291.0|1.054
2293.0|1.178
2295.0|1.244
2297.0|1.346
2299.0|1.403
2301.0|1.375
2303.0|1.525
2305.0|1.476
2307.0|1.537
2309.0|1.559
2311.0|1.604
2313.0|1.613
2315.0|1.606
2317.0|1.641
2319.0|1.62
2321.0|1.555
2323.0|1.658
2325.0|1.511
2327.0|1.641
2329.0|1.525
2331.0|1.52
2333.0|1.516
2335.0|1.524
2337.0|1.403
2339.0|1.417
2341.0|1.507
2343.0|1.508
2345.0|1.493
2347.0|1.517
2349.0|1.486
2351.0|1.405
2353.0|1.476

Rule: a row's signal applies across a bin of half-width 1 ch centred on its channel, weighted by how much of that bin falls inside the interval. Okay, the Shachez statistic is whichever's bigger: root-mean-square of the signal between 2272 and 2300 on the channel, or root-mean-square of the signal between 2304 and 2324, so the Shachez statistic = 1.59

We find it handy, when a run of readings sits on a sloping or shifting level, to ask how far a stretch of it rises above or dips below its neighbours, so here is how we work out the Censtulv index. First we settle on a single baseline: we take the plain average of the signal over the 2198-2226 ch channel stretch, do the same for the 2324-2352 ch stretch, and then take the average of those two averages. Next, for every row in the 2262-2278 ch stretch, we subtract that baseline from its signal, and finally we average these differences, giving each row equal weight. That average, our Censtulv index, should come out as -0.14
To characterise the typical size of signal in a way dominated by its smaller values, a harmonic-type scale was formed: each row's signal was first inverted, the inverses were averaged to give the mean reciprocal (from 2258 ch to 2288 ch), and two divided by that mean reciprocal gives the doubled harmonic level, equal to 2.14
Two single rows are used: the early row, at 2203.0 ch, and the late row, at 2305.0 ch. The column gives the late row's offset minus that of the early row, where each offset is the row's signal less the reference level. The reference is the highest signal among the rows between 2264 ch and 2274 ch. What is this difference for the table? 0.13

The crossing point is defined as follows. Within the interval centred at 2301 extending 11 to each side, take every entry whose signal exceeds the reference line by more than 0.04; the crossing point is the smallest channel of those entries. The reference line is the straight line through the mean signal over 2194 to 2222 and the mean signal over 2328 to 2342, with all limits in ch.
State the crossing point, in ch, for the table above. 2303.0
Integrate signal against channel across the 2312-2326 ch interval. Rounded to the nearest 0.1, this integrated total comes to 22.4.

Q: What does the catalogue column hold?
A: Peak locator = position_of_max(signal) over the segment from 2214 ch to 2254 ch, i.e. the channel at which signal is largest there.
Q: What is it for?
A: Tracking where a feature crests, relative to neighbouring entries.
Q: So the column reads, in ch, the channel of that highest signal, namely 2251.0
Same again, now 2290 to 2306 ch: 2303.0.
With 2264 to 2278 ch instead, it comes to 2267.0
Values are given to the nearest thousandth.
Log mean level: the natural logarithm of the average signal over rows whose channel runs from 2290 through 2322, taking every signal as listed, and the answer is 0.377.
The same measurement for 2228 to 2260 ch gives 0.404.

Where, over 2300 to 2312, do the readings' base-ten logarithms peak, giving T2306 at 2311.0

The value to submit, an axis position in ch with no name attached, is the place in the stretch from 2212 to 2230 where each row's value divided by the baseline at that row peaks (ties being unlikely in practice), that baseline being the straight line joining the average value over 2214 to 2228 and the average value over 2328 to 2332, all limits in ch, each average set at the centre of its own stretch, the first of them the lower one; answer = 2213.0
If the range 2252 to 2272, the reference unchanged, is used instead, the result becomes 2263.0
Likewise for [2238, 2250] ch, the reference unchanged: 2243.0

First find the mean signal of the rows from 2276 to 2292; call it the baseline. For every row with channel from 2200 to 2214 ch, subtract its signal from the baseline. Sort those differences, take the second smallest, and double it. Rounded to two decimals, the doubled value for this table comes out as -1.43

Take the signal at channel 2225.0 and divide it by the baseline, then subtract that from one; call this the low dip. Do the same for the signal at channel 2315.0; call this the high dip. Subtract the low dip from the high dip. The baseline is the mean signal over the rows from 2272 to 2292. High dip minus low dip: -0.10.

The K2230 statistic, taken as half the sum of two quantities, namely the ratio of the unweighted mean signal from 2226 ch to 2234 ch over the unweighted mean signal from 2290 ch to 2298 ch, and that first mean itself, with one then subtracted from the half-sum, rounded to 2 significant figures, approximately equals 0.34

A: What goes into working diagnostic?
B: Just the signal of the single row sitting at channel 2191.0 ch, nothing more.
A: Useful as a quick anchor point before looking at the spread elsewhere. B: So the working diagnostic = 0.7878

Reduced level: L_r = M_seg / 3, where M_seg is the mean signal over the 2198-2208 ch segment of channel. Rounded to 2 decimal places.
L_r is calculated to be 0.47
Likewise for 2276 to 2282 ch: 0.26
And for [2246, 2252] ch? 0.51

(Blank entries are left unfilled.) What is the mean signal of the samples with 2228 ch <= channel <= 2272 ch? 1.53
